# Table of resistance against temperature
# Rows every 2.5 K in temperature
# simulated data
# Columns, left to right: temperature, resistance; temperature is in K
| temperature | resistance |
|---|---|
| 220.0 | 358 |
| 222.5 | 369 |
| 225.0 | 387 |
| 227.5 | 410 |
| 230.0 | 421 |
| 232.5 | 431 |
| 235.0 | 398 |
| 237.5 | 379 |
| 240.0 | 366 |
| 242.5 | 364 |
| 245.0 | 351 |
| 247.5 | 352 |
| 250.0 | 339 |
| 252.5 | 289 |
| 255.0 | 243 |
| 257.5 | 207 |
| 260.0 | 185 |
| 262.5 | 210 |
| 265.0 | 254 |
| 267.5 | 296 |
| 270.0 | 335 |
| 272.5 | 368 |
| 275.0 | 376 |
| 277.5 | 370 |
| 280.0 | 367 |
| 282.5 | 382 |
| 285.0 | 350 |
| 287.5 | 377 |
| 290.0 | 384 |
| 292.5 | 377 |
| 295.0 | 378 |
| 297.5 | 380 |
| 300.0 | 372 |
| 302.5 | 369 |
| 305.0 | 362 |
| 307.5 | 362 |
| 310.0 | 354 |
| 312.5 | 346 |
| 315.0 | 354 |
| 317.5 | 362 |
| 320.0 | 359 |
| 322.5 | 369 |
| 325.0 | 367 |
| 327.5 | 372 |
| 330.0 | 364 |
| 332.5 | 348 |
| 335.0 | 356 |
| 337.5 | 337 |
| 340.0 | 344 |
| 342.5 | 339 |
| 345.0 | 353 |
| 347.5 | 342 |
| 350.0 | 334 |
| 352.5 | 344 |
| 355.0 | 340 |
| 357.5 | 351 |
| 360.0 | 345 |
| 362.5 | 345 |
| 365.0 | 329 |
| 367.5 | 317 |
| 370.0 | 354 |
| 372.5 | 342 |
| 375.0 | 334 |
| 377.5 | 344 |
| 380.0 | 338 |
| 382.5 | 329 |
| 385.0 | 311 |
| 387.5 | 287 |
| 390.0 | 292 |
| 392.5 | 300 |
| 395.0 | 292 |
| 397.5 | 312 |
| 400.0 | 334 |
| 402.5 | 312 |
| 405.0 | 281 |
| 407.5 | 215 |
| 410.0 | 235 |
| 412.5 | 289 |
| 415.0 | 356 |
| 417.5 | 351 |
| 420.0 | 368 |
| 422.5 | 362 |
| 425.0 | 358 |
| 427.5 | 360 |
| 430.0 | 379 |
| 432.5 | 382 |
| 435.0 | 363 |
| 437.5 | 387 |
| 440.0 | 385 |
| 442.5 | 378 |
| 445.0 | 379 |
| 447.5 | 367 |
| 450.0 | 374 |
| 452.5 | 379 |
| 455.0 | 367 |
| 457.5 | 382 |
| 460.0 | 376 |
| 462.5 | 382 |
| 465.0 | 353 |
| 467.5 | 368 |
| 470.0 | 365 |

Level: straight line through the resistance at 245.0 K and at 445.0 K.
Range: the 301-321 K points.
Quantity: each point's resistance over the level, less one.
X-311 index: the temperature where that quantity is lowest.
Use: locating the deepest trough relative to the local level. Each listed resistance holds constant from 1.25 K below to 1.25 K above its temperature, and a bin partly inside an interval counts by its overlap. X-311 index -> 312.5 K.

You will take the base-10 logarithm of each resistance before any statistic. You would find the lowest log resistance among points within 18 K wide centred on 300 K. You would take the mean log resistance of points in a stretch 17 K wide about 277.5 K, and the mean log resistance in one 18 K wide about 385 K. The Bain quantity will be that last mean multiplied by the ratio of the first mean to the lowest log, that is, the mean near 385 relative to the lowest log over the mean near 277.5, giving 2.50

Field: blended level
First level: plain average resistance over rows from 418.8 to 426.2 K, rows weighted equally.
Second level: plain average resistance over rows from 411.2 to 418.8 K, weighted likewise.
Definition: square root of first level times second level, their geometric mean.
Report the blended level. 347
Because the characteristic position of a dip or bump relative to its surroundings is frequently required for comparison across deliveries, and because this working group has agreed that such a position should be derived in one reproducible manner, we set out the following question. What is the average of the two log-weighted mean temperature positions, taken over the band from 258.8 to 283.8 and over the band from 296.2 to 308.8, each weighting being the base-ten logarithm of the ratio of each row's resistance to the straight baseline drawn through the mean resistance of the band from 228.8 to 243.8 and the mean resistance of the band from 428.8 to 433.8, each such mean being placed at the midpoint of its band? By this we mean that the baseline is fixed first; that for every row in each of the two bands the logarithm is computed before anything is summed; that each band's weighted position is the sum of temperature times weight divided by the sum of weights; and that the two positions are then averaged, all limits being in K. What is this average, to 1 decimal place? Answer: 284.1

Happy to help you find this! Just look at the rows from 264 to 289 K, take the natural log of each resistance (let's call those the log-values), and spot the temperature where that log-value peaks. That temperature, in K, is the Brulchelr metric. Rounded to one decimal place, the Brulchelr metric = 282.5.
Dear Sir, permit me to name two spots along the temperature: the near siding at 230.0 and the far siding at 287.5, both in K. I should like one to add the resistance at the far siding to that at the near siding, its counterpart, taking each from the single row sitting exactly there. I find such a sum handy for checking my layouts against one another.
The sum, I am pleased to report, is 798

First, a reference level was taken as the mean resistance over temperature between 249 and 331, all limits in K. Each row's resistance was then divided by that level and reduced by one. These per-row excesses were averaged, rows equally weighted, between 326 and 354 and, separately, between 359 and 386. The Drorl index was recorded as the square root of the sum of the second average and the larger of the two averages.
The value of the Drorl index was 0.14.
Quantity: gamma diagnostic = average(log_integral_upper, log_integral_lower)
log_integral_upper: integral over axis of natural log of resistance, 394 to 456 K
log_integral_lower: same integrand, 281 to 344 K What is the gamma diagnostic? 366.2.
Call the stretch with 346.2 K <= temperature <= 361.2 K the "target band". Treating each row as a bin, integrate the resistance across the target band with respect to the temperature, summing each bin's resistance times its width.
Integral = 5140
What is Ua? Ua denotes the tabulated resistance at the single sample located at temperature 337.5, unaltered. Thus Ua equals 337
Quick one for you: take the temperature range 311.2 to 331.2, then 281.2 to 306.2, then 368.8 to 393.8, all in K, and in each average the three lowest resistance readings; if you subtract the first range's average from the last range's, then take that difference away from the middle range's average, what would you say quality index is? 420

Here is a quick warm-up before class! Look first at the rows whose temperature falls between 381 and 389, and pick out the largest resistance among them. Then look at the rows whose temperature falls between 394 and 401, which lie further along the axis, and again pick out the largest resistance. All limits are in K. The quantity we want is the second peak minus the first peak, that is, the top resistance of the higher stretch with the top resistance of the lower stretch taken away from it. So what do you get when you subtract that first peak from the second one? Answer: 5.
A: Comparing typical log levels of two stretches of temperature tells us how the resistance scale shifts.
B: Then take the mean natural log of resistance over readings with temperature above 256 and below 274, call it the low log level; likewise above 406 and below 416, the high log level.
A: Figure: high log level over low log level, 1.01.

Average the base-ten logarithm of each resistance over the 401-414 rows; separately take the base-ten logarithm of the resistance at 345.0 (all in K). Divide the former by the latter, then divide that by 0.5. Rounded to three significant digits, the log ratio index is 1.90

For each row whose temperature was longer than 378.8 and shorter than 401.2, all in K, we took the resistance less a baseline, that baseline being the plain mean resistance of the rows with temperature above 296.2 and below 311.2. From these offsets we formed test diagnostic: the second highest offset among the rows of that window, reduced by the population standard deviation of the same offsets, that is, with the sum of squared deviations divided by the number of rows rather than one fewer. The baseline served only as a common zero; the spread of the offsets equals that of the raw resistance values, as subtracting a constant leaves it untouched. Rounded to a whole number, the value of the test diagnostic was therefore -51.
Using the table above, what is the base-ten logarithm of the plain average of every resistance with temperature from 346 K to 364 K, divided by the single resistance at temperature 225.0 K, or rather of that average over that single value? -0.052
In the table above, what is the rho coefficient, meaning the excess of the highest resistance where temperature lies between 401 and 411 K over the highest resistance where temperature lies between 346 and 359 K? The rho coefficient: -39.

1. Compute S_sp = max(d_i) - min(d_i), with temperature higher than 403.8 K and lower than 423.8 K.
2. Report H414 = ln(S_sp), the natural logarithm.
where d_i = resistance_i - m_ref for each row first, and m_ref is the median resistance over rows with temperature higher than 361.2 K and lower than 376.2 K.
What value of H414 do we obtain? 5.0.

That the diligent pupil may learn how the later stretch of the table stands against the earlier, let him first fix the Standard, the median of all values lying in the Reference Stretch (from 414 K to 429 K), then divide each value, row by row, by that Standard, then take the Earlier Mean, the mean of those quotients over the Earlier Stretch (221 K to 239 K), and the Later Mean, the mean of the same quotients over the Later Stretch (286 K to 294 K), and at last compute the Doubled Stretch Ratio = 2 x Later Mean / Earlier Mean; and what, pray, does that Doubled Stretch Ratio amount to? 1.90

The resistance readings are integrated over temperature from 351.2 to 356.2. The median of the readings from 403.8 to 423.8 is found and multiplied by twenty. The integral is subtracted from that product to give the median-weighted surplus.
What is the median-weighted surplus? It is 4690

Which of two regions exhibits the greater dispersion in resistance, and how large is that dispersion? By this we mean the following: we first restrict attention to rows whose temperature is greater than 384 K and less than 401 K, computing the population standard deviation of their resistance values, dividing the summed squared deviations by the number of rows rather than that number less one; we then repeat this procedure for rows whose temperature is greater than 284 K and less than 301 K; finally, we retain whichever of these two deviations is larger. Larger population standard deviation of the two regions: 15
